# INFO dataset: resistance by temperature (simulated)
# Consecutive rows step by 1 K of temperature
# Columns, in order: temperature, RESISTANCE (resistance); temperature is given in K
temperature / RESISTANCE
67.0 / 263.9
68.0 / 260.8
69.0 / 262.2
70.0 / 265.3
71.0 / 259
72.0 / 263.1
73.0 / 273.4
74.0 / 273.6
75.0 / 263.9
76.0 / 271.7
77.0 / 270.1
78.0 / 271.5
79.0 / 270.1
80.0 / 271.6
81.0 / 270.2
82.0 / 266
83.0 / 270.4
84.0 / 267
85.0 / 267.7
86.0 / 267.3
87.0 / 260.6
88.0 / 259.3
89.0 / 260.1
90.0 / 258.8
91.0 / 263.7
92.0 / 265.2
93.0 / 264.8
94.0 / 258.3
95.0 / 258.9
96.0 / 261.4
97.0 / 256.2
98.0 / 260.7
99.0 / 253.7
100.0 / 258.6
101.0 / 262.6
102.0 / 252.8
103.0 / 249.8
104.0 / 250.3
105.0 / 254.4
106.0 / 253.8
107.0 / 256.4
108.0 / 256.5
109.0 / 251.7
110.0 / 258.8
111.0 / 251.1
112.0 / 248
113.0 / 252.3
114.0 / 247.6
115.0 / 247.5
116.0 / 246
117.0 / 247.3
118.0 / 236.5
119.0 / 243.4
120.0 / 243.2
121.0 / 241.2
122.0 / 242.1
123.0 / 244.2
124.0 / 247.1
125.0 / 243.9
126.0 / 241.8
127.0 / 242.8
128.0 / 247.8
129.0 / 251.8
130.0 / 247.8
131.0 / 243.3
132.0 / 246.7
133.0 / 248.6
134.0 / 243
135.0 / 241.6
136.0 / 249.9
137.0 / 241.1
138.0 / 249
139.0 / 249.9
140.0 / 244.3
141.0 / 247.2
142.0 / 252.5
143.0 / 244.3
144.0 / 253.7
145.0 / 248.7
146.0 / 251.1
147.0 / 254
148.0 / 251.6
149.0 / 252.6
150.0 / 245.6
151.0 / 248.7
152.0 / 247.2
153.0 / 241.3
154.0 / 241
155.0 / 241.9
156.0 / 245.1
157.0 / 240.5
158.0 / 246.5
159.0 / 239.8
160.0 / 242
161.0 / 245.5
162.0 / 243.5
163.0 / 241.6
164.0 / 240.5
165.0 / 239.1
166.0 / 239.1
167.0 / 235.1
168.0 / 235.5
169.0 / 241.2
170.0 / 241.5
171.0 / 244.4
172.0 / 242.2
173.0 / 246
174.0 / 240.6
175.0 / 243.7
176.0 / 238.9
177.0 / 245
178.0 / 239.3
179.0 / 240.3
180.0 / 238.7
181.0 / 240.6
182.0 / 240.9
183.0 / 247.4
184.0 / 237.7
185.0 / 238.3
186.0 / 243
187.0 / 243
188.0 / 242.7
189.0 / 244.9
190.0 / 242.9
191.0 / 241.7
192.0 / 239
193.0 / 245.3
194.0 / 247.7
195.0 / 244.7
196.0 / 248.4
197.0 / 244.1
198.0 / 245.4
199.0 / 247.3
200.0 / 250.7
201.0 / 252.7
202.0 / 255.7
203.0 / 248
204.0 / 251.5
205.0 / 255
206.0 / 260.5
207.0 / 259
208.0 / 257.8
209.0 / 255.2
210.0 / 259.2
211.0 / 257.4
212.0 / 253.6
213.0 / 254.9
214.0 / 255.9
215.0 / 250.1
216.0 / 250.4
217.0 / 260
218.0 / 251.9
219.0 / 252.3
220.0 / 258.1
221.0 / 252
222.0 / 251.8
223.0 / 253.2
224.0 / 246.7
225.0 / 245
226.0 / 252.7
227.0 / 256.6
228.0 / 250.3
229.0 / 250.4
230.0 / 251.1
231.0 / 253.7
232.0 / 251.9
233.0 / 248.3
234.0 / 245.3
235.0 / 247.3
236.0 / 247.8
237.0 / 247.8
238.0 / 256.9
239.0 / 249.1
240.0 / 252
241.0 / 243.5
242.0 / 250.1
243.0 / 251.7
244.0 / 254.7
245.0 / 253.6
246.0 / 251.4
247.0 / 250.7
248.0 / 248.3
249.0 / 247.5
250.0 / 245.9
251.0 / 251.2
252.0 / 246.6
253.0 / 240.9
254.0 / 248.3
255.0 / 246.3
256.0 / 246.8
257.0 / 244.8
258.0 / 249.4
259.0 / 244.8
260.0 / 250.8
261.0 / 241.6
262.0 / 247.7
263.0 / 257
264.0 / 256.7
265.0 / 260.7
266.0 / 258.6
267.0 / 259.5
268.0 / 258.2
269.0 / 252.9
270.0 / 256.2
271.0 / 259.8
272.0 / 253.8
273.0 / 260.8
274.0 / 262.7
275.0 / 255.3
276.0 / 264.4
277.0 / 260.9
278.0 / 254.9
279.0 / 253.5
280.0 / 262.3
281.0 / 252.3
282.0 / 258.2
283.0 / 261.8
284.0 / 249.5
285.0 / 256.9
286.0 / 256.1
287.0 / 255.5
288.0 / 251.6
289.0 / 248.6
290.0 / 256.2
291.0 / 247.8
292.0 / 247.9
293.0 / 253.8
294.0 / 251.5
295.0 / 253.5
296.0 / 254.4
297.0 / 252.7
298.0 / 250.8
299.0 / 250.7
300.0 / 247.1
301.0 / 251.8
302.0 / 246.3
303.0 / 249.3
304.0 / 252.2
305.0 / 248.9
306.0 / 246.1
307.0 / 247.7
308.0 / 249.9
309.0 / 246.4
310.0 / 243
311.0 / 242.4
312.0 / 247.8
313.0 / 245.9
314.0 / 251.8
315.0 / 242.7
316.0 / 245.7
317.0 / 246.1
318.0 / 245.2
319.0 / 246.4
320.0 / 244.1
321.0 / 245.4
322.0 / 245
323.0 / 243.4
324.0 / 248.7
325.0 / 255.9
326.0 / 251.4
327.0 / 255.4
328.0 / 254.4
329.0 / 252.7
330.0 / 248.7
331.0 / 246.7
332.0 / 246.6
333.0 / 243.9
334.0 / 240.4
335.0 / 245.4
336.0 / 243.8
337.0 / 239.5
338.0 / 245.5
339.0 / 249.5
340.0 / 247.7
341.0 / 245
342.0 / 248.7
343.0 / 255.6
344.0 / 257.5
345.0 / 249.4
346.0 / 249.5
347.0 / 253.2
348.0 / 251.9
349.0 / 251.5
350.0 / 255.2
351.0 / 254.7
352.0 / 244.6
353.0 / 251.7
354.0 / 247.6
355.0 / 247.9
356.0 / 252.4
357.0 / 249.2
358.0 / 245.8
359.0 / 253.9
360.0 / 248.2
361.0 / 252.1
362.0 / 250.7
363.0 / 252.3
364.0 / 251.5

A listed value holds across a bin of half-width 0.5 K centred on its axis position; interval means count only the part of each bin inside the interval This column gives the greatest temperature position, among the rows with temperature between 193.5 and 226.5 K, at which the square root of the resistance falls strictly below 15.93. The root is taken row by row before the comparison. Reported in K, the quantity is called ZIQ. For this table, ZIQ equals 226.0 K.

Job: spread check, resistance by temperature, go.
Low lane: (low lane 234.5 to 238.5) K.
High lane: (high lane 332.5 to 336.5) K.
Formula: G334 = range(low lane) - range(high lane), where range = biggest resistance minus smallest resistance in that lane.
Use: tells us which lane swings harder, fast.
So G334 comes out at 5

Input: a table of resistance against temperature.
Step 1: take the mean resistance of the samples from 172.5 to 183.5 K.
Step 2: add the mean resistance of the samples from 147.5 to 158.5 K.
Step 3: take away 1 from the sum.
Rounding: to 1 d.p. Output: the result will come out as 486.6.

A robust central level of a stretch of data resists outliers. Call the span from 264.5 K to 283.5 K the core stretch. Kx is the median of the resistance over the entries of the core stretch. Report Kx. 259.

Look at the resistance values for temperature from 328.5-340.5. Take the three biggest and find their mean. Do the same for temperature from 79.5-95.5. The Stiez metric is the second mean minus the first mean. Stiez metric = 20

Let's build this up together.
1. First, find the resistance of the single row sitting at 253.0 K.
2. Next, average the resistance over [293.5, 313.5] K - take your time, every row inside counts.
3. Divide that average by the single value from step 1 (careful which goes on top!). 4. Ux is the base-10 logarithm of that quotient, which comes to 0.014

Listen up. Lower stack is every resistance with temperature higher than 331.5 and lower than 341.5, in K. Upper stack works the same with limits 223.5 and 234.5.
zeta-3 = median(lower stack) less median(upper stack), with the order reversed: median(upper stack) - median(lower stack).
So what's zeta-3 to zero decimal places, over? 5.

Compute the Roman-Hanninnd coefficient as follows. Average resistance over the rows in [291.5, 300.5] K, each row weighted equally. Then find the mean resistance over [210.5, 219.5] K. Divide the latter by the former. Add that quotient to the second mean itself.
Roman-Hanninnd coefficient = 255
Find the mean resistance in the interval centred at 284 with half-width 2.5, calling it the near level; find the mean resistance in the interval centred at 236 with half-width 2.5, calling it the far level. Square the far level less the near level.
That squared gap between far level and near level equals 56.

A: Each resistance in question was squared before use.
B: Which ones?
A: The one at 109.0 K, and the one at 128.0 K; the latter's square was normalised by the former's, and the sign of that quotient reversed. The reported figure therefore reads -0.969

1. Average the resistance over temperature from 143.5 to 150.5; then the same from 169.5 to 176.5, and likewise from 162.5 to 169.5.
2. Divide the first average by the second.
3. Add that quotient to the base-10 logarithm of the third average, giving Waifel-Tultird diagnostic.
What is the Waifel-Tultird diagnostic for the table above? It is 3.41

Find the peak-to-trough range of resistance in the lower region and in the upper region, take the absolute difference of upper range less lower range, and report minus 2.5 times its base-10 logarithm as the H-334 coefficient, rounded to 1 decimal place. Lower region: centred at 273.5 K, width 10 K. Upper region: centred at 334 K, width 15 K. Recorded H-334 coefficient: -1.6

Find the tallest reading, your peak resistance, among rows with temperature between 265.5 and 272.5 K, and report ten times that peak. 2598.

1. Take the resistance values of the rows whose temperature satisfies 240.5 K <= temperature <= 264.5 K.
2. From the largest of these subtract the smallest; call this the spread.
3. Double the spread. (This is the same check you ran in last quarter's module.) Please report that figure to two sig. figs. 32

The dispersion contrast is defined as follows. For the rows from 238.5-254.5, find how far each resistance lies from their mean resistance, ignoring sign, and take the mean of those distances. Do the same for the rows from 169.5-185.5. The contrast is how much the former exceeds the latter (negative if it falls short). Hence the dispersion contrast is 0.4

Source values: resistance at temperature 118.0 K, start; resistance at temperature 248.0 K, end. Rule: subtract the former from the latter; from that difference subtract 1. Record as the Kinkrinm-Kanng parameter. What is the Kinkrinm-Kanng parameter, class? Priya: 11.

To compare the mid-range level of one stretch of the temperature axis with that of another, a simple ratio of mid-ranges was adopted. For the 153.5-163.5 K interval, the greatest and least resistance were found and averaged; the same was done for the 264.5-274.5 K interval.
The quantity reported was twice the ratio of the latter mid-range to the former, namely 2.12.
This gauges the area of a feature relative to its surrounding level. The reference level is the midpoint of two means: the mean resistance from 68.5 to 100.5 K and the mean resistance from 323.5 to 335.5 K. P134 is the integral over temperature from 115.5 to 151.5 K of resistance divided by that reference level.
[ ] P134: 35 K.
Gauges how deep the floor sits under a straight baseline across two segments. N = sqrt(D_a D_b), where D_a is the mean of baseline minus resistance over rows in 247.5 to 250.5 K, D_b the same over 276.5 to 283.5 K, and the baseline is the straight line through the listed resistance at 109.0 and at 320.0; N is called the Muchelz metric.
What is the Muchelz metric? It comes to 2.6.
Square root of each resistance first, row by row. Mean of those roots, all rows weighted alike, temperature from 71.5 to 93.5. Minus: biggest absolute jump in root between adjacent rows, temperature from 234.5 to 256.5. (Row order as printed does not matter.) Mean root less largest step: 16.0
